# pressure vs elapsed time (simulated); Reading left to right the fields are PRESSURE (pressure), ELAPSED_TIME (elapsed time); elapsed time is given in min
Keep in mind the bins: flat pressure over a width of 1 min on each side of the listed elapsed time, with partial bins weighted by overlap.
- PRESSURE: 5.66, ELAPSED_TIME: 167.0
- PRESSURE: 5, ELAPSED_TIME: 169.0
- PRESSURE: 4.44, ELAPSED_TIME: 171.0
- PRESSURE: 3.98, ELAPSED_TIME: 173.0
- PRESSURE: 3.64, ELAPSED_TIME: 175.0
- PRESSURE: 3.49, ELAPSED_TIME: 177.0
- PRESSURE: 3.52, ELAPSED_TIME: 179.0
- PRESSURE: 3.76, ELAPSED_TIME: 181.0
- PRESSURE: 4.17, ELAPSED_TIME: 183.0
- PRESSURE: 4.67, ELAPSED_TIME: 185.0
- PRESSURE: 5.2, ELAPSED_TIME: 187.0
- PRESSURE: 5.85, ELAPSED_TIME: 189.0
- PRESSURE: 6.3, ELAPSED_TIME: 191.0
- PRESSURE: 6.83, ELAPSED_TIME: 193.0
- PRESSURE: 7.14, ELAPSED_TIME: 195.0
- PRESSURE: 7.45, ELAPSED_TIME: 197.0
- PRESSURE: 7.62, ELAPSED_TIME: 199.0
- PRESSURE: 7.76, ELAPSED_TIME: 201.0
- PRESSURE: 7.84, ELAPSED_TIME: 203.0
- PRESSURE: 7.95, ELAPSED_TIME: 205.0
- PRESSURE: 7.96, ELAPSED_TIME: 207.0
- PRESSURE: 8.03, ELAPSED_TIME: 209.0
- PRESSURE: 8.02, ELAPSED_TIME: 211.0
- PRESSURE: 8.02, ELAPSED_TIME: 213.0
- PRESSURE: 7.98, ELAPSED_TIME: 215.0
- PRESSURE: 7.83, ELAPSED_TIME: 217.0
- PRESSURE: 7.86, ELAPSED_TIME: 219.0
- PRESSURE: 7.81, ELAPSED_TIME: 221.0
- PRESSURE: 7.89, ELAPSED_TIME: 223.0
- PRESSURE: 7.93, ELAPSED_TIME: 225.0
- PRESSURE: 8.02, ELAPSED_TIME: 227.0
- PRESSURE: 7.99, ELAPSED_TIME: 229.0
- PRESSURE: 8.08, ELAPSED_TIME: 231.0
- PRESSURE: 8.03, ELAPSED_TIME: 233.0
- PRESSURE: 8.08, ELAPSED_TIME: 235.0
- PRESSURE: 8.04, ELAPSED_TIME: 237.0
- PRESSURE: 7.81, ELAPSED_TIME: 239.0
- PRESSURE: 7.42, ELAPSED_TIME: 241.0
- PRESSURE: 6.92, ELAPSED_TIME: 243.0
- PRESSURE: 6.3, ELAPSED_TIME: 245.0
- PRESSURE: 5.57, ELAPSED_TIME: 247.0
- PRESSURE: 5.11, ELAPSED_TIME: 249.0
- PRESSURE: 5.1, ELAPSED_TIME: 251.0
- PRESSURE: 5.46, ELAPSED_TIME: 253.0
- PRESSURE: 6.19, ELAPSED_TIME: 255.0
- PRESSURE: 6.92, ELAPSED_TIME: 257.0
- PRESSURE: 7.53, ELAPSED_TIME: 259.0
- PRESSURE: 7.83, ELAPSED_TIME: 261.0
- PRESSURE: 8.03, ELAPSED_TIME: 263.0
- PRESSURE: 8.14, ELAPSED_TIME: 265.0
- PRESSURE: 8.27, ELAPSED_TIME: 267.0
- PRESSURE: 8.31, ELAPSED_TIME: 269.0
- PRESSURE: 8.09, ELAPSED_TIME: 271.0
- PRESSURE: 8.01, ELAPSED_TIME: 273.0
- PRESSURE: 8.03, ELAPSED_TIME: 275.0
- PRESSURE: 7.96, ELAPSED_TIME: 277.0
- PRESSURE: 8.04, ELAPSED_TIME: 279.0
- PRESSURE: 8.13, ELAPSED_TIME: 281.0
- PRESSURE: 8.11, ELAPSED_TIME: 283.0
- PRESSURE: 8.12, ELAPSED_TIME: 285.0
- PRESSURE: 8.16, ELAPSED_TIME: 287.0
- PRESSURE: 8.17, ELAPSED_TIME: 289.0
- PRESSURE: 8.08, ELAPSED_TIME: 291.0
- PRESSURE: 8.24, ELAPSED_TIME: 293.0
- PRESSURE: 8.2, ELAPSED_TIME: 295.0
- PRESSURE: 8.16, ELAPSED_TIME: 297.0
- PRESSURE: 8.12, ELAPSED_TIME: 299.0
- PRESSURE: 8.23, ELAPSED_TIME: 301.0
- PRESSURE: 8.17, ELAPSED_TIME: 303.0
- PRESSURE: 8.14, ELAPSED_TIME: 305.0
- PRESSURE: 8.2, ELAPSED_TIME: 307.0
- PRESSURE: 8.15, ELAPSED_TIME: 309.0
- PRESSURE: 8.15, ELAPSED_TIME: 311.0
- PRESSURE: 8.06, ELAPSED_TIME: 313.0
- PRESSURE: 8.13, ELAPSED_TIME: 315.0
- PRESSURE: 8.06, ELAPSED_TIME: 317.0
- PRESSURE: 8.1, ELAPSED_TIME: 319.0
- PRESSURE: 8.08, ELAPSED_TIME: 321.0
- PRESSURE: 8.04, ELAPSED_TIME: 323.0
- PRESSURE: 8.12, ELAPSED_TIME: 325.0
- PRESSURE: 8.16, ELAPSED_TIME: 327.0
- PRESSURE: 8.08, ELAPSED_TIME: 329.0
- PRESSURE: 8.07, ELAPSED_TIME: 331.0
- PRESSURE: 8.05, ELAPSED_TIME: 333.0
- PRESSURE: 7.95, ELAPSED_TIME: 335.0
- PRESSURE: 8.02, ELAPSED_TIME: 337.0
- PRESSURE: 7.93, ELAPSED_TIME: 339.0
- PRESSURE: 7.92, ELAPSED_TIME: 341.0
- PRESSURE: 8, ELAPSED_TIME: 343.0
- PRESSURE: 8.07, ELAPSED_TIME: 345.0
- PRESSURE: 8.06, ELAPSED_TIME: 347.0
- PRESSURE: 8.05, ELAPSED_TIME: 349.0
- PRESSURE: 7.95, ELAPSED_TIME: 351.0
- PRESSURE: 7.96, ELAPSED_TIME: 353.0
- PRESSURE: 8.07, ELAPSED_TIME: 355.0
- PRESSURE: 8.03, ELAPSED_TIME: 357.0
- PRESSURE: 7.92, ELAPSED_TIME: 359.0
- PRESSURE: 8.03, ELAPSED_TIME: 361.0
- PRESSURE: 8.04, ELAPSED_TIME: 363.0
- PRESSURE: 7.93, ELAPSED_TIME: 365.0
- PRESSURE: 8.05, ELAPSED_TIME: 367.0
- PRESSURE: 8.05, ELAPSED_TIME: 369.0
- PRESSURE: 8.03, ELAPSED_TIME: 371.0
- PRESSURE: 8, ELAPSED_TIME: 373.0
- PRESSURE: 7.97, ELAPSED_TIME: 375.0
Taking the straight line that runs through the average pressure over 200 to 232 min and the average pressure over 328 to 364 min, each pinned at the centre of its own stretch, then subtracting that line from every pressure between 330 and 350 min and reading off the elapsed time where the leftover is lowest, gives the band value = 341.0 min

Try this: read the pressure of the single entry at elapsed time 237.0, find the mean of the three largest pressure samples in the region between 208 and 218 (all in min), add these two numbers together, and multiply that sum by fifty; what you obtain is 803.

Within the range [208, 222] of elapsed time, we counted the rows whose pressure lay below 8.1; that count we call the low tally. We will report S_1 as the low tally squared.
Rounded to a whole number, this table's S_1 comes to 49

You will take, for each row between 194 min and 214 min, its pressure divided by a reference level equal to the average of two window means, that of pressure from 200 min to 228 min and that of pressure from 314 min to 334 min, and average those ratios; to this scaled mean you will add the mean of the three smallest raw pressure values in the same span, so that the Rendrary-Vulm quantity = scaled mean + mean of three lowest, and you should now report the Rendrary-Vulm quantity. 8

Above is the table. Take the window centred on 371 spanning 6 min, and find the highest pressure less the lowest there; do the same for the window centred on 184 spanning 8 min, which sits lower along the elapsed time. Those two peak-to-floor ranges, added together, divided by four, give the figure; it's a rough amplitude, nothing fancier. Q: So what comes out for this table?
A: 0.4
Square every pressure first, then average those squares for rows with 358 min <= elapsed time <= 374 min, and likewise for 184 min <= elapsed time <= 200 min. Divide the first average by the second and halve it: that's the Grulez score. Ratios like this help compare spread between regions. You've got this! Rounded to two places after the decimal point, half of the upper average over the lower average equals 0.77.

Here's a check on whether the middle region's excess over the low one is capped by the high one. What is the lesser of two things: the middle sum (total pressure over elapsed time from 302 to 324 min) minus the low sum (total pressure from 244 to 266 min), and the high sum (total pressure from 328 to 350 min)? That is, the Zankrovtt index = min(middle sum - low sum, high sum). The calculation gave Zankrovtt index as 17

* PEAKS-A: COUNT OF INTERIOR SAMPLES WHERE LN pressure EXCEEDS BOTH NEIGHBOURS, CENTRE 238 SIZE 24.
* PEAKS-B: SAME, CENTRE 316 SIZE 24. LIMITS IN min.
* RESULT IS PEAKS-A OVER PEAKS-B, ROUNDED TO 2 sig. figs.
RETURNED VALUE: 0.67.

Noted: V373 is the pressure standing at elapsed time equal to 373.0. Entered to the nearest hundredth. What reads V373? 8.00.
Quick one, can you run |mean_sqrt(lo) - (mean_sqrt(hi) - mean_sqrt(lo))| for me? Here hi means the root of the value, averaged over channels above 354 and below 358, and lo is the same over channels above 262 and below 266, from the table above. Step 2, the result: 2.85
